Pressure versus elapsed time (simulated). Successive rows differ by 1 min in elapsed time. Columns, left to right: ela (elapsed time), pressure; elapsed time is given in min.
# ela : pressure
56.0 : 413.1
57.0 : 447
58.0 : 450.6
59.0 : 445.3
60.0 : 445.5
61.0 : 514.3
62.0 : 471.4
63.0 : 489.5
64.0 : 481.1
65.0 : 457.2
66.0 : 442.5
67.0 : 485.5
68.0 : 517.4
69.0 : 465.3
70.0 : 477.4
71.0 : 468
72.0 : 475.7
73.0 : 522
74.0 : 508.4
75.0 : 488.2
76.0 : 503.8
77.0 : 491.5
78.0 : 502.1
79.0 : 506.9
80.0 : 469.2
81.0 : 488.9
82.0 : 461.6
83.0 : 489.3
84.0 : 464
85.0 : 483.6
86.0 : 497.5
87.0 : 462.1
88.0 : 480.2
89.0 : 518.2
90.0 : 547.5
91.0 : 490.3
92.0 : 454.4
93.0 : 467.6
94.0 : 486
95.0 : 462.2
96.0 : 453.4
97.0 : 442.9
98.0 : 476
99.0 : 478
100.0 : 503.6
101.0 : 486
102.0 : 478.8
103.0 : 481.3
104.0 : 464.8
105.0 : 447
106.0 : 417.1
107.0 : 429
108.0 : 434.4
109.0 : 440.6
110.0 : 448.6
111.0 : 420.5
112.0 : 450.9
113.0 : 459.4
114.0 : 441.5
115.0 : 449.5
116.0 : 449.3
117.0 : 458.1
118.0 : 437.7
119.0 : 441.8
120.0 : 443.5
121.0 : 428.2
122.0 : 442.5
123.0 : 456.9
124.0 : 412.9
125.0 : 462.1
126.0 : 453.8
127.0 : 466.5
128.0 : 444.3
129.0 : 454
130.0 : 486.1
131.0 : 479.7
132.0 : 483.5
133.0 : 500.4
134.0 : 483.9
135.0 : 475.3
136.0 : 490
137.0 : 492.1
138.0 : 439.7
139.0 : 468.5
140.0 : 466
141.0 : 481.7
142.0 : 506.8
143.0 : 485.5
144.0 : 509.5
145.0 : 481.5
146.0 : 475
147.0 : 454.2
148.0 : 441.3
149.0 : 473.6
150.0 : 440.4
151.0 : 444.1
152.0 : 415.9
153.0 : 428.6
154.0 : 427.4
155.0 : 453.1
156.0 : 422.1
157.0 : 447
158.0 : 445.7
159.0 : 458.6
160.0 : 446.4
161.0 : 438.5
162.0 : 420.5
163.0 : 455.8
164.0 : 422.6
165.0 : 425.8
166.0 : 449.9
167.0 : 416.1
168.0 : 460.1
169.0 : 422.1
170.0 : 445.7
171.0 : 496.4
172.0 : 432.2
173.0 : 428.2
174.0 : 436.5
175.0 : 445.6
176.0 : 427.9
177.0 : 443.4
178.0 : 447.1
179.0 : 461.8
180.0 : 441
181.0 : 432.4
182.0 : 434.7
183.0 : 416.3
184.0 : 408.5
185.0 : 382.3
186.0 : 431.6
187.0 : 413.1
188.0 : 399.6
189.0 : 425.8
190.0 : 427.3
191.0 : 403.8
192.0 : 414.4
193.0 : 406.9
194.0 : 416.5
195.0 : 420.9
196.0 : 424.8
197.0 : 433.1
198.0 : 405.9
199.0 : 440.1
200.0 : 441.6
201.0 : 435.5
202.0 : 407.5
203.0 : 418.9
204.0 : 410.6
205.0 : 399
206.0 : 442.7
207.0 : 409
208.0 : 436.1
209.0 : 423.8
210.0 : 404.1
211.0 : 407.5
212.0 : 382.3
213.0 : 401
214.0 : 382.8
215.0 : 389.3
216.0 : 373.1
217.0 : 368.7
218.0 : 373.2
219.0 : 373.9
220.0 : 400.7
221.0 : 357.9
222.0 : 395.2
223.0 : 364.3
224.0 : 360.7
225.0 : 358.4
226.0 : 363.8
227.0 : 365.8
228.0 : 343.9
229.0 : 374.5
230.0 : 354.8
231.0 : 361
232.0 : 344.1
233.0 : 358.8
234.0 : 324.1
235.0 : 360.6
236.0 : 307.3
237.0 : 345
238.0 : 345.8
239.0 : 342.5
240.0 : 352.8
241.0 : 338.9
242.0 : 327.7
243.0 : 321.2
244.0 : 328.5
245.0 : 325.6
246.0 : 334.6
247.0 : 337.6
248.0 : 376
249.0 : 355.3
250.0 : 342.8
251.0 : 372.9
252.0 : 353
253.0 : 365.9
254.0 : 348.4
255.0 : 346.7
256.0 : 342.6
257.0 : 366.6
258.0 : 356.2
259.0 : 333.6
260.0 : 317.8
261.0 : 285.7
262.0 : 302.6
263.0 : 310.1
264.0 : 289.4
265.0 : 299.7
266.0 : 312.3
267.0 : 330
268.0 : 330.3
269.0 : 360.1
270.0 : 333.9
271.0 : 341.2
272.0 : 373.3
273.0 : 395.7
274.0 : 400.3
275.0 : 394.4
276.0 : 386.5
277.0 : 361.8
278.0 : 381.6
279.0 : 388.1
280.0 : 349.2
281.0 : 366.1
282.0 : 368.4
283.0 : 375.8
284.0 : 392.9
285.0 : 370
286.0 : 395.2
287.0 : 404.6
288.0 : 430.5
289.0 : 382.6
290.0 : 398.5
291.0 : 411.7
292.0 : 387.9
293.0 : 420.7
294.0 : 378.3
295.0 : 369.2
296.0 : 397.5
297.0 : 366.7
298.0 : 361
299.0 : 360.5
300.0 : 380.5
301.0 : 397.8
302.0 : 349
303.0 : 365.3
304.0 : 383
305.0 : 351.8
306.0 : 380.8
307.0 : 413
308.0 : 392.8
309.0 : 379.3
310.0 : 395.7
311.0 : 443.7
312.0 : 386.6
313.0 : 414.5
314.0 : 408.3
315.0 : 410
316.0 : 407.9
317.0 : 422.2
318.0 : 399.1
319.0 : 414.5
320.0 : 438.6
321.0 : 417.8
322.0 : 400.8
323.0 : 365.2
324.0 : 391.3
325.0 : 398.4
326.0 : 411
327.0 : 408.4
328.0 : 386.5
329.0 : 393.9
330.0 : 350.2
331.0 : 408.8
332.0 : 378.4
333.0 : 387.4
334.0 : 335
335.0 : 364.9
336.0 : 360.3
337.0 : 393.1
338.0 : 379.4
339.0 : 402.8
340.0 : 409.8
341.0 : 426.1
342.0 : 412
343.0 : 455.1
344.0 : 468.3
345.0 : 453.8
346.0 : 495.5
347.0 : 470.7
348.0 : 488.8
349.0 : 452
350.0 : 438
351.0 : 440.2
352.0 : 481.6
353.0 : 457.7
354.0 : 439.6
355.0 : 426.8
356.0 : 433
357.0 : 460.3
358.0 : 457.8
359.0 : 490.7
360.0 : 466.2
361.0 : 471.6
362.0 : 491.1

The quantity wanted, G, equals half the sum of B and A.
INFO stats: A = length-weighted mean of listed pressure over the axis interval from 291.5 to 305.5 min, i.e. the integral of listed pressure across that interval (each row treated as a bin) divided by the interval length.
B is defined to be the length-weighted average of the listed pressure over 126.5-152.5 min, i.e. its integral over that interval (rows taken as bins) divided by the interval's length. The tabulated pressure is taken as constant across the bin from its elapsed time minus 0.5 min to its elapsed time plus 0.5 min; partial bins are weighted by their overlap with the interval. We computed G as 424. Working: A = 376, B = 471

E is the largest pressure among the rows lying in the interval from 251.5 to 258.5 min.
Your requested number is 366.6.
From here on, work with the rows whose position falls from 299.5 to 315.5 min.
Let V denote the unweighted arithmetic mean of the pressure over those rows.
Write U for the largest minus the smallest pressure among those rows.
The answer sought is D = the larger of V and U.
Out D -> 391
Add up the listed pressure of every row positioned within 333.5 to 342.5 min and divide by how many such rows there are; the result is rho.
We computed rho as 387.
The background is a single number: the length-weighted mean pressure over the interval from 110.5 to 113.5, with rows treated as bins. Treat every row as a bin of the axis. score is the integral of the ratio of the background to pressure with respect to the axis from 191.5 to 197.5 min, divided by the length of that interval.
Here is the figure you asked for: 1.06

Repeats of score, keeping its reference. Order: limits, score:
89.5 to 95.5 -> 0.92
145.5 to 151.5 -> 0.98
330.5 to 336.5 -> 1.20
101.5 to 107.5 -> 0.98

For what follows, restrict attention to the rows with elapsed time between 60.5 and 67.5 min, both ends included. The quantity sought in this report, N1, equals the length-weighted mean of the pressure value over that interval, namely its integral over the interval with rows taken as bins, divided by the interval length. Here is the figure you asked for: 477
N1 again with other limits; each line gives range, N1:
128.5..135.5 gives 480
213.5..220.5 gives 380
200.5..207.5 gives 418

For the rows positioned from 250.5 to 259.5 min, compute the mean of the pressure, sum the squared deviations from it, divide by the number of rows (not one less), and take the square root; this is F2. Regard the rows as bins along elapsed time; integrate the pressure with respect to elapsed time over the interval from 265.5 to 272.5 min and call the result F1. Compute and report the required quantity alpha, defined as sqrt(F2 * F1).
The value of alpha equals 169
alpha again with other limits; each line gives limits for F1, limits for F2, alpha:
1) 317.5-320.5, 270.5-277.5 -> 158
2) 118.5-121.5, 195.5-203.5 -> 131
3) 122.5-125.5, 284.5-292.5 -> 152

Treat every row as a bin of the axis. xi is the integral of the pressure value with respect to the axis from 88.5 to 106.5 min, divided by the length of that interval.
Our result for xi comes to 475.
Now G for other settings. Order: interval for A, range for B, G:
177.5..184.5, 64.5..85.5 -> 459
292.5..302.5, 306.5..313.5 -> 391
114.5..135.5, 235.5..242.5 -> 397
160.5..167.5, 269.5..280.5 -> 403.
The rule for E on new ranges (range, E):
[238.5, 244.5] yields 352.8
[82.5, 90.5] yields 547.5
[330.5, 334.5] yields 408.8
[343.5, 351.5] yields 495.5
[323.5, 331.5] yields 411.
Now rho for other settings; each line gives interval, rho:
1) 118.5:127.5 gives 445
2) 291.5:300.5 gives 380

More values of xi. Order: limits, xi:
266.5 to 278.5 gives 366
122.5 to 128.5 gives 449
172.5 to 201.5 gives 426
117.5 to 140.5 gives 461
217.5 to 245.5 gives 353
